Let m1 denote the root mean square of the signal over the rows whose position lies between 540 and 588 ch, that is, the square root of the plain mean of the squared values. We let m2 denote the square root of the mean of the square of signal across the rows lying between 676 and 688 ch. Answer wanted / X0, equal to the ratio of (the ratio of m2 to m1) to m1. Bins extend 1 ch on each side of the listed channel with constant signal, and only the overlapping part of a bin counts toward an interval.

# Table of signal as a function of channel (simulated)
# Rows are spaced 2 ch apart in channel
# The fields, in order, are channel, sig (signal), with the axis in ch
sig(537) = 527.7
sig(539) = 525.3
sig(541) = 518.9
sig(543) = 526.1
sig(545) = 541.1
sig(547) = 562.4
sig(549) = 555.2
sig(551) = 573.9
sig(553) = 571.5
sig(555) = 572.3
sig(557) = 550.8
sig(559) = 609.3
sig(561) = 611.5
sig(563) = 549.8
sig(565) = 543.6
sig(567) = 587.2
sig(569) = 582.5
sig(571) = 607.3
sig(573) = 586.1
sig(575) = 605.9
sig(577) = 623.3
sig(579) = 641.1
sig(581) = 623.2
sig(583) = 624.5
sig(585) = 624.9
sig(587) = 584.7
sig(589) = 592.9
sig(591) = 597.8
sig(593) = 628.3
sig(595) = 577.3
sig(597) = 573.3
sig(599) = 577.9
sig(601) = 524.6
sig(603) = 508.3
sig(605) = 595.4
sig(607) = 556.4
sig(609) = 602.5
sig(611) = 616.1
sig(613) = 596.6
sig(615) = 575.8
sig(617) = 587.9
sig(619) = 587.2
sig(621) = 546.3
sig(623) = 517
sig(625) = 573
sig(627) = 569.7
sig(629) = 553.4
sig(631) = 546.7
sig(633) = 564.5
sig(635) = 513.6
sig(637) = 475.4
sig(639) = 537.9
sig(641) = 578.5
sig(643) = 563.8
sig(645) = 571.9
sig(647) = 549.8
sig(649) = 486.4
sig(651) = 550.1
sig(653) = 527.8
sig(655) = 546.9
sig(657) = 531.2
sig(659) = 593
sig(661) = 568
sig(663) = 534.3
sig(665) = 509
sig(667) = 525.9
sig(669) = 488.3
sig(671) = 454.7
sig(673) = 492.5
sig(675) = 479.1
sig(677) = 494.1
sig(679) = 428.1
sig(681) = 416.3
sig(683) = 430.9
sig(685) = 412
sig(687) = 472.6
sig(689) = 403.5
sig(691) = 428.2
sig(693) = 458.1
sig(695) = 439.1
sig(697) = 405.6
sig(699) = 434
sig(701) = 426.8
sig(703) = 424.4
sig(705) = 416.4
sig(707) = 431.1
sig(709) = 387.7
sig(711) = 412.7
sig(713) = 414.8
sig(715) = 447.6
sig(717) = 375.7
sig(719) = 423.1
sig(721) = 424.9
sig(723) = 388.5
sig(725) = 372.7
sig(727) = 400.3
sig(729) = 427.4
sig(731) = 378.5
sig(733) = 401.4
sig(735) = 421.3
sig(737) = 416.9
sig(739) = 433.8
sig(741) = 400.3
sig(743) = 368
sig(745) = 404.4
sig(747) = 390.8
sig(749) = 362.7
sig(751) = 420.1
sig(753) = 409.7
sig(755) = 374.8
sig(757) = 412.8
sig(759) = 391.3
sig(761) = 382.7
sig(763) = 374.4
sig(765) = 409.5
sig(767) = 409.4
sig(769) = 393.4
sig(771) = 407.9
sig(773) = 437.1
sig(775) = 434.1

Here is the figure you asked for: 0.0013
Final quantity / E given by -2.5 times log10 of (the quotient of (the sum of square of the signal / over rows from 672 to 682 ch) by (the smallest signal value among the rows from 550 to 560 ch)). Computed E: -8.2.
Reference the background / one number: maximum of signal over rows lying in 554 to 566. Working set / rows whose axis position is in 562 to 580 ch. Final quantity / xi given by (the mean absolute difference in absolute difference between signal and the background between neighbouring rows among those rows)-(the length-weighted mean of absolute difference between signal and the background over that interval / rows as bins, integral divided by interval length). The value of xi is -11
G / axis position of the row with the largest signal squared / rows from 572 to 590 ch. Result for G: 579 ch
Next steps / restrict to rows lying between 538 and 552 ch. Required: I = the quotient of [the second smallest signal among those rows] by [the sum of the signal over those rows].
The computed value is 0.138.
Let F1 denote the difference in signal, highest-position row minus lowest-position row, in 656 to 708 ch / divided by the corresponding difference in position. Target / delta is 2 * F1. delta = -4.0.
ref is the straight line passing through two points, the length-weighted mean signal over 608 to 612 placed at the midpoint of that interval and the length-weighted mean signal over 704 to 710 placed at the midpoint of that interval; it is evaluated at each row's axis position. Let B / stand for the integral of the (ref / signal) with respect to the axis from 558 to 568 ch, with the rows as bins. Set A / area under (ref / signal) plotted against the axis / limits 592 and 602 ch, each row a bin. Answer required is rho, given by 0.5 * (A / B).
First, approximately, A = 11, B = 12.2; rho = 0.5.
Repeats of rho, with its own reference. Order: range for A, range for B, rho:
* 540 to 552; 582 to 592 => 0.7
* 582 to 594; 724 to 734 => 0.7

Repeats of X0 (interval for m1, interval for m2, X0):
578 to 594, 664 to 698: 0.0012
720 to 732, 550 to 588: 0.0037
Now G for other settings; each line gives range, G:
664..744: 667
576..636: 579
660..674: 661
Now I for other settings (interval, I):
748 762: 0.136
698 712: 0.141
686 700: 0.133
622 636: 0.135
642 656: 0.139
